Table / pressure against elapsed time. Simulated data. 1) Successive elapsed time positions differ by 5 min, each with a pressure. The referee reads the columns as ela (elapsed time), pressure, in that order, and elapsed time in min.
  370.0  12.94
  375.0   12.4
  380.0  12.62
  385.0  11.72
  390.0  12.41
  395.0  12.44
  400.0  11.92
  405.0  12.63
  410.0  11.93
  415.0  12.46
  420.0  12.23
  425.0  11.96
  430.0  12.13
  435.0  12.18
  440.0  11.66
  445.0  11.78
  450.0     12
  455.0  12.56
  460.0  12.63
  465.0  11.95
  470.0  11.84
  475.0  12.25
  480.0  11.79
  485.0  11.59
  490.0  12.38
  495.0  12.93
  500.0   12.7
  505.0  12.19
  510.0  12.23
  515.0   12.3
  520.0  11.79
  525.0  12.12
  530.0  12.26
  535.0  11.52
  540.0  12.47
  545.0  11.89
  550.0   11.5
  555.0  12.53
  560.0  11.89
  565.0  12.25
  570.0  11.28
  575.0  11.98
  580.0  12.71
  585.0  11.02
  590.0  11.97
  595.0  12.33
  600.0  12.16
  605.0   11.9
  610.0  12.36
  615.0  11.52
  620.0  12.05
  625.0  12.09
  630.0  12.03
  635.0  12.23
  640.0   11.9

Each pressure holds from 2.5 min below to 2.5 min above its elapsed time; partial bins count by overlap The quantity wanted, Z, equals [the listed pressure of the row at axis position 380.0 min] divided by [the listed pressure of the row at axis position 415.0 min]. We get 1.01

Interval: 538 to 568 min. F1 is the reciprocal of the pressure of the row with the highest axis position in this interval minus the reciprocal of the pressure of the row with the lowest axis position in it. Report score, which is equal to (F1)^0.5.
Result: 0.038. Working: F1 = 0.0014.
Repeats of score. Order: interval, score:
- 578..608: 0.073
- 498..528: 0.061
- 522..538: 0.066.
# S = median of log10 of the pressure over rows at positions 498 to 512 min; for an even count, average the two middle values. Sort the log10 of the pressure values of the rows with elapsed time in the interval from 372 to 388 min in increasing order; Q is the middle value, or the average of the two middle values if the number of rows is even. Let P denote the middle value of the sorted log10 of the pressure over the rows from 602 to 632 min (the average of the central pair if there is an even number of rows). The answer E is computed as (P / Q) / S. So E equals 0.909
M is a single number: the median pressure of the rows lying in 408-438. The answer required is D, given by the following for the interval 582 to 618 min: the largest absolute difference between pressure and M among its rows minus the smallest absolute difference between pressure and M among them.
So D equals 1.1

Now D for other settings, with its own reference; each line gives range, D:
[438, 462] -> 0.3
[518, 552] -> 0.6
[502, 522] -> 0.3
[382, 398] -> 0.2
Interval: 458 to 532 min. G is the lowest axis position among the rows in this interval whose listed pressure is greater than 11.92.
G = 460.0 min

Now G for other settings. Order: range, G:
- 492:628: 495.0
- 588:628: 590.0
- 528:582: 530.0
